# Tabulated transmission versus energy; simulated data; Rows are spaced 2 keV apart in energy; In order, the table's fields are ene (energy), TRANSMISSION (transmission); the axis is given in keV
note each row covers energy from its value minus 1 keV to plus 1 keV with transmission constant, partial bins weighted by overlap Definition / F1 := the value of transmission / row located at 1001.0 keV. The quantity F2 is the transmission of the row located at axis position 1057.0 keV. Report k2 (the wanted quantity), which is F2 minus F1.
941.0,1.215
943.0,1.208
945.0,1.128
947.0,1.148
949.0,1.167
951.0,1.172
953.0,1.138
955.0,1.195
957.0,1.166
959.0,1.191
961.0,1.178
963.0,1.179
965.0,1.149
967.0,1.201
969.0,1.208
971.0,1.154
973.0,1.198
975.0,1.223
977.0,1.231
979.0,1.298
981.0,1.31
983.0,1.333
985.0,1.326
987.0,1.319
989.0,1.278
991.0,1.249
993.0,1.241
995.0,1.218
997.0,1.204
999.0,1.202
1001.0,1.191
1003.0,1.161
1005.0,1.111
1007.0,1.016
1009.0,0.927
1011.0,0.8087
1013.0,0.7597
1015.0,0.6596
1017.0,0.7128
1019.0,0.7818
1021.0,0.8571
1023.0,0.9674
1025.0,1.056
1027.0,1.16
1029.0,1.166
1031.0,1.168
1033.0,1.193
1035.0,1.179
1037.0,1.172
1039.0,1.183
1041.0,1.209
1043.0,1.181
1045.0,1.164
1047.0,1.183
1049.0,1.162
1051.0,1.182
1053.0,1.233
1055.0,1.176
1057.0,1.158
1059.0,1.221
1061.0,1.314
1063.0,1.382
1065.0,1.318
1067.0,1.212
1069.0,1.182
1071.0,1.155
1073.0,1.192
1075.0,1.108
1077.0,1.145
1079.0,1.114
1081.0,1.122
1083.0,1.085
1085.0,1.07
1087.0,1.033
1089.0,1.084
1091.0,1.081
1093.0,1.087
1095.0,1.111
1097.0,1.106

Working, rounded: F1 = 1.191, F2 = 1.158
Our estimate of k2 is -0.033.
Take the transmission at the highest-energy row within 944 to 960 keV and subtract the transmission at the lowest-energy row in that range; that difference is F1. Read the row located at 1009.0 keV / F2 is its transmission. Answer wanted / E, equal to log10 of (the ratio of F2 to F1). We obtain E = 1.2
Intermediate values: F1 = 0.063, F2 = 0.927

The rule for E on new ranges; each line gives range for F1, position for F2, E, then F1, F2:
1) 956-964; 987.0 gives 2.0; 0.013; 1.319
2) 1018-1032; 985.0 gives 0.5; 0.386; 1.326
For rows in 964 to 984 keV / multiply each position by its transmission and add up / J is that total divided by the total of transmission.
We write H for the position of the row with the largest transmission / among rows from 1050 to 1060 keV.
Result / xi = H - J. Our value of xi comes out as 78.7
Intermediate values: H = 1053.0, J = 974.3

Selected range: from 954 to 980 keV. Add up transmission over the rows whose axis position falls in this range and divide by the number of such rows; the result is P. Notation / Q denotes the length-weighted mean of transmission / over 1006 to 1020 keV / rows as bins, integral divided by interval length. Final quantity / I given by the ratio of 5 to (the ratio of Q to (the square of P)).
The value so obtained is 8.9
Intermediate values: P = 1.20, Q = 0.81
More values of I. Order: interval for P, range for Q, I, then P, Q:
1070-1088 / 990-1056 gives 5.7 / 1.11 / 1.09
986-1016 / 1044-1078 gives 4.9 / 1.09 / 1.21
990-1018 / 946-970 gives 4.5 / 1.03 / 1.17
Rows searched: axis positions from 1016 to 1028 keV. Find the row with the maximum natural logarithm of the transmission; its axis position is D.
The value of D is 1027.0 keV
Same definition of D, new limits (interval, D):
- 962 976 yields 975.0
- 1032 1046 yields 1041.0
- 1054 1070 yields 1063.0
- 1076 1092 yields 1077.0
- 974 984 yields 983.0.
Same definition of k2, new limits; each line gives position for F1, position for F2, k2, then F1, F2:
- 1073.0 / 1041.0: 0.017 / 1.192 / 1.209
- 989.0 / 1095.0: -0.167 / 1.278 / 1.111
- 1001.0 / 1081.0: -0.069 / 1.191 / 1.122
